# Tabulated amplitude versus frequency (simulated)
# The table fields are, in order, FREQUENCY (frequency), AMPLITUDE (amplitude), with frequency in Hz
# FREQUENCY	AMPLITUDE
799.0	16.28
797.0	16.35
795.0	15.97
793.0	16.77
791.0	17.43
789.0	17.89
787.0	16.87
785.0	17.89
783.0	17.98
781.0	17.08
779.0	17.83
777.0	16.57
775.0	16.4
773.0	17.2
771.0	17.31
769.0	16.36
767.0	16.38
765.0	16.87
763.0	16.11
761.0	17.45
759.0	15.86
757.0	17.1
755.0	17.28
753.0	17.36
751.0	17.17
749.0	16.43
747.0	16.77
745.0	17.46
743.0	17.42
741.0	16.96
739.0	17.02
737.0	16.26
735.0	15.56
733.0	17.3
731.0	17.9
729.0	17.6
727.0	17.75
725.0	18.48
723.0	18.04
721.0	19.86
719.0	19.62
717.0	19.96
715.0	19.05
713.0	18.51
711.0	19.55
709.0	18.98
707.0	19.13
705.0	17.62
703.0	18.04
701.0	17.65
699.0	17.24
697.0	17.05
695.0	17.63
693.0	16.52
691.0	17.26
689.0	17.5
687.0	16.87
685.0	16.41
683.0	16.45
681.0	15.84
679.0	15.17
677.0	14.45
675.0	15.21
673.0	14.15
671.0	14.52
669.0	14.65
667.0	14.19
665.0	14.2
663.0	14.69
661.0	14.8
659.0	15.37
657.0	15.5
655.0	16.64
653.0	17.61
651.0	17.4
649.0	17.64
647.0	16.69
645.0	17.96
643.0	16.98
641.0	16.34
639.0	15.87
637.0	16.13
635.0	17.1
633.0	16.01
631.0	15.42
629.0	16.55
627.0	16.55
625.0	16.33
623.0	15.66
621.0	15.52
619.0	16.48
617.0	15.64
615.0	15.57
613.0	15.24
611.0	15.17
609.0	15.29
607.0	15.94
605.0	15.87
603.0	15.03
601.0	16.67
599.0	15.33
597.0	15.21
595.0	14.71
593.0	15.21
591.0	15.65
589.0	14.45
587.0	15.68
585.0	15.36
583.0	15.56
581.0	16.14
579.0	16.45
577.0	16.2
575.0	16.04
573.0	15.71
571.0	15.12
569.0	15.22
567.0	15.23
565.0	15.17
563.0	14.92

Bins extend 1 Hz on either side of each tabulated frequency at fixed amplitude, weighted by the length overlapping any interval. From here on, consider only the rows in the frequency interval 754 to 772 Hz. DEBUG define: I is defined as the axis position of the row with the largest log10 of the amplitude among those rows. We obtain 761.0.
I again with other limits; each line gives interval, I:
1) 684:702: 701.0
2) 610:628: 627.0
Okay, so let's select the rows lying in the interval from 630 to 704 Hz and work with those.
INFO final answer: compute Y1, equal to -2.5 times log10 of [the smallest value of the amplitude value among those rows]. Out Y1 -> -2.877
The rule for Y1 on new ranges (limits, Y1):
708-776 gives -2.980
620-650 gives -2.970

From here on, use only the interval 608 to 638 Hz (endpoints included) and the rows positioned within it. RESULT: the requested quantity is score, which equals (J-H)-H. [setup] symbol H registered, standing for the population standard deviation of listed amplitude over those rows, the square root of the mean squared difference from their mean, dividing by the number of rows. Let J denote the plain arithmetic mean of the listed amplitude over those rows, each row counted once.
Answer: 14.8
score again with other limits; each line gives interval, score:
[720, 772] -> 15.4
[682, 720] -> 15.7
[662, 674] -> 13.9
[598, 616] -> 14.6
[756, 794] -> 15.8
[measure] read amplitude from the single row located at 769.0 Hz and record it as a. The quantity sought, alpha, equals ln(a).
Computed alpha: 2.79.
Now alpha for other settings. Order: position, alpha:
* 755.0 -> 2.85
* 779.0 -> 2.88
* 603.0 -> 2.71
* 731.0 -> 2.88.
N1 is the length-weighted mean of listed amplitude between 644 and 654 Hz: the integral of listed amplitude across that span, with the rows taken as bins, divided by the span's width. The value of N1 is 17.5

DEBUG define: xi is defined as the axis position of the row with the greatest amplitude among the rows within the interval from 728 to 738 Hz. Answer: 731.0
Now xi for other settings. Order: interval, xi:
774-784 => 783.0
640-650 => 645.0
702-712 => 711.0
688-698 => 695.0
